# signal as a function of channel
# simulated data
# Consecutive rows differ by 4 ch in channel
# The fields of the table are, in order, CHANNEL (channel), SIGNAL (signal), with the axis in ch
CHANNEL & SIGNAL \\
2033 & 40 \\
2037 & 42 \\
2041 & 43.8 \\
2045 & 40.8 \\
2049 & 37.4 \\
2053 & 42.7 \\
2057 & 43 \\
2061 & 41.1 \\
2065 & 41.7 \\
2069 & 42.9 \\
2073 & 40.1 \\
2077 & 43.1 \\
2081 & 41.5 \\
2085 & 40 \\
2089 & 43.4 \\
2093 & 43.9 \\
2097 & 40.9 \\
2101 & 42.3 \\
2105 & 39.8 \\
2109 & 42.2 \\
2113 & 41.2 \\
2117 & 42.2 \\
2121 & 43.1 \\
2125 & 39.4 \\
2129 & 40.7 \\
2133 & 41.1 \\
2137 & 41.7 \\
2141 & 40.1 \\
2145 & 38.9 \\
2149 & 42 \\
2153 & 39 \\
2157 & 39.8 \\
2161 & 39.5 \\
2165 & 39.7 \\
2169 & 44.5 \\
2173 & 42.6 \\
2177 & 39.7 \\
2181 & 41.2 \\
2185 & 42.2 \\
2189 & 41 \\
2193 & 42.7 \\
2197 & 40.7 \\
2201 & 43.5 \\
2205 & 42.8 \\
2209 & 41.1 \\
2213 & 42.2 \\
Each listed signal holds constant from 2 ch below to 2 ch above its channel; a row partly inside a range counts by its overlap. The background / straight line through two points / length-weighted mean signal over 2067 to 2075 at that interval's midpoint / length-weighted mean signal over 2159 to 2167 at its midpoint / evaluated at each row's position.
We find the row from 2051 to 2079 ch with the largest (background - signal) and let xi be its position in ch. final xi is 2073 ch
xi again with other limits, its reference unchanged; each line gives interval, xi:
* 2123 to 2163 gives 2145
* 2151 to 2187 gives 2153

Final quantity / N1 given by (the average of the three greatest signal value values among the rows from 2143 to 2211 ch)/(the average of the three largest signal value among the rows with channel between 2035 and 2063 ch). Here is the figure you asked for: 1.01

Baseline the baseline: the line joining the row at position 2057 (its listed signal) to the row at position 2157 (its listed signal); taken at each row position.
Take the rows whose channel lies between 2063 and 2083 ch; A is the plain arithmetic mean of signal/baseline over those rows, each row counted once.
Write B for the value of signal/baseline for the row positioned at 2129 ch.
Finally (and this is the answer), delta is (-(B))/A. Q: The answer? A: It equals -1.02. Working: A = 0.99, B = 1.00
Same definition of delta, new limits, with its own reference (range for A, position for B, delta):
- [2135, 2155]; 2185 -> -1.08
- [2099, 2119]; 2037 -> -0.96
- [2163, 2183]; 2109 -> -0.97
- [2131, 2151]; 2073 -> -0.93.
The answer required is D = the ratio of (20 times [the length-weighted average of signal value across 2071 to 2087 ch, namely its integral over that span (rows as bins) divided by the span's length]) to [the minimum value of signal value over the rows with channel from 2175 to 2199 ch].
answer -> 20.7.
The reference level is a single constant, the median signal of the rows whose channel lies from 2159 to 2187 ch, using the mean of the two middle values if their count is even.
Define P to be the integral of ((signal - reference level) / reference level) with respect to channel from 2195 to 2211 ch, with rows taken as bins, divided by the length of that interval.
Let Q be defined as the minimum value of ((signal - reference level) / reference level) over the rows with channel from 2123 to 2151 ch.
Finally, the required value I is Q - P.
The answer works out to -0.08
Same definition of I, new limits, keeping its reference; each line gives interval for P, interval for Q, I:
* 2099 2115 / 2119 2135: -0.05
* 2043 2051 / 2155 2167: 0.01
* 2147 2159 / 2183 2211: 0.01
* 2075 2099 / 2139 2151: -0.08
